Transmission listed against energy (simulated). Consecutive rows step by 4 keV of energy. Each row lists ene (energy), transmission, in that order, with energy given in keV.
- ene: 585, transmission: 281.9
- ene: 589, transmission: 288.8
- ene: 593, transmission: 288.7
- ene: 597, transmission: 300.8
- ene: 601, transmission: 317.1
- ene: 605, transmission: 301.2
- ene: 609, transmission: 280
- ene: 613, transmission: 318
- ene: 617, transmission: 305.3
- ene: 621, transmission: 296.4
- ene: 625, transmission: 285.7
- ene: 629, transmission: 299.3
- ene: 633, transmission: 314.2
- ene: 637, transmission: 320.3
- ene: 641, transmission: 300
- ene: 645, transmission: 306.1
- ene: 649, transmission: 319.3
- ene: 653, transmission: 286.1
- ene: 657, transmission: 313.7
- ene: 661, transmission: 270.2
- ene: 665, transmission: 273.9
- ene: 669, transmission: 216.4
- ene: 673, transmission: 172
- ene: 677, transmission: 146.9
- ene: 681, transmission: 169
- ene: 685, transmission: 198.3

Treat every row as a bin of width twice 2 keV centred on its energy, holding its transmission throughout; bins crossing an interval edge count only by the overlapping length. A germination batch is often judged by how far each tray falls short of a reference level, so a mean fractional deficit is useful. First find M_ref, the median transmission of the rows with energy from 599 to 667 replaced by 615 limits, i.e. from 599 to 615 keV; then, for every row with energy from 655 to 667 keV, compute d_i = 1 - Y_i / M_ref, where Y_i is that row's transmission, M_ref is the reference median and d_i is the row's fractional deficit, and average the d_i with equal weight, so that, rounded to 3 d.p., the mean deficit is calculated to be 0.075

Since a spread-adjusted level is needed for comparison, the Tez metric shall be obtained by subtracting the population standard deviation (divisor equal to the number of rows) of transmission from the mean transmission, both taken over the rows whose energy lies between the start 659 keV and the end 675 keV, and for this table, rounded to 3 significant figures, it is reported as 191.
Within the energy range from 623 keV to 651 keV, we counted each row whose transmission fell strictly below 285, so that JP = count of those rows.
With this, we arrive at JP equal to 0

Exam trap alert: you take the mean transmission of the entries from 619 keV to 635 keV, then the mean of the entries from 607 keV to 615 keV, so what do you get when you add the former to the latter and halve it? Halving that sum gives 299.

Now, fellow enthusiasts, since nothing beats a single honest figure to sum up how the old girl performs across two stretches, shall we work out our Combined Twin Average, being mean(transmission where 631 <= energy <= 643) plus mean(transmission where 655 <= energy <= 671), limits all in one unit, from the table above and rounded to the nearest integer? 580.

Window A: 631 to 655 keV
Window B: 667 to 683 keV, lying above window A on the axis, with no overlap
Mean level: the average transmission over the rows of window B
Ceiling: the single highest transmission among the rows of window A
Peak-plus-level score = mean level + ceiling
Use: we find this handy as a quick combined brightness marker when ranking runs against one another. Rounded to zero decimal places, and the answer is 496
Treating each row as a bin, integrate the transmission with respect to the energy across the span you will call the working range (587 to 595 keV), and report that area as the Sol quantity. 2310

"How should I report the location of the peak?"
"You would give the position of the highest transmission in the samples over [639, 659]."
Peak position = 649 keV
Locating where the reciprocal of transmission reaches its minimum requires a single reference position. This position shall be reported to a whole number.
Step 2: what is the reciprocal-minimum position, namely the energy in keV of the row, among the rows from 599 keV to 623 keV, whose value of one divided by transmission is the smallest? 613 keV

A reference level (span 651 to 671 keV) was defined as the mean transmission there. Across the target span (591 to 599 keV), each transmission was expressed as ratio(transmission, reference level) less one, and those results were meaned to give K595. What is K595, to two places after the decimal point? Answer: 0.08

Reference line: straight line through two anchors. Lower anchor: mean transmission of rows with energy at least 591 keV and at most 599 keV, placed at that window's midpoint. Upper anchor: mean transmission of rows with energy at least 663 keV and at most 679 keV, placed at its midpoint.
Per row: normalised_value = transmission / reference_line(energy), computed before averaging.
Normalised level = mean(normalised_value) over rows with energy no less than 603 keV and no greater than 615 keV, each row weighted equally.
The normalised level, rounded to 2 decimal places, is 1.08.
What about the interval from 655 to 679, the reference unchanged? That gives 1.11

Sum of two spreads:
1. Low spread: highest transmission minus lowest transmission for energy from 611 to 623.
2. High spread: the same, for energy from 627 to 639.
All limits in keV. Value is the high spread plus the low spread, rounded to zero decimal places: 43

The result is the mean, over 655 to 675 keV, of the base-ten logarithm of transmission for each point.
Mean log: 2.387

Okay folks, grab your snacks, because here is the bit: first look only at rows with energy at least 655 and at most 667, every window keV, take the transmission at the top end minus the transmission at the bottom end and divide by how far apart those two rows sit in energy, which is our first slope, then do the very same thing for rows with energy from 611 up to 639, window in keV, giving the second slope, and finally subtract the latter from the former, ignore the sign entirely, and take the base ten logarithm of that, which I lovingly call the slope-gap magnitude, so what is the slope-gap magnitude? 0.71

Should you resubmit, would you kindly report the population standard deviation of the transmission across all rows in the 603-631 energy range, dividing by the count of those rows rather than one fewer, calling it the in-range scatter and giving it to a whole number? 12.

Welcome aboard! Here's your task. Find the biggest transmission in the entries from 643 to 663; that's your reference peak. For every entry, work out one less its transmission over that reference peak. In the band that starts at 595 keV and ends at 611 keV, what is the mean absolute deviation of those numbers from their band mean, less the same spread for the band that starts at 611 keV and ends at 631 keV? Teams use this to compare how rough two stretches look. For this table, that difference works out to 0.00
